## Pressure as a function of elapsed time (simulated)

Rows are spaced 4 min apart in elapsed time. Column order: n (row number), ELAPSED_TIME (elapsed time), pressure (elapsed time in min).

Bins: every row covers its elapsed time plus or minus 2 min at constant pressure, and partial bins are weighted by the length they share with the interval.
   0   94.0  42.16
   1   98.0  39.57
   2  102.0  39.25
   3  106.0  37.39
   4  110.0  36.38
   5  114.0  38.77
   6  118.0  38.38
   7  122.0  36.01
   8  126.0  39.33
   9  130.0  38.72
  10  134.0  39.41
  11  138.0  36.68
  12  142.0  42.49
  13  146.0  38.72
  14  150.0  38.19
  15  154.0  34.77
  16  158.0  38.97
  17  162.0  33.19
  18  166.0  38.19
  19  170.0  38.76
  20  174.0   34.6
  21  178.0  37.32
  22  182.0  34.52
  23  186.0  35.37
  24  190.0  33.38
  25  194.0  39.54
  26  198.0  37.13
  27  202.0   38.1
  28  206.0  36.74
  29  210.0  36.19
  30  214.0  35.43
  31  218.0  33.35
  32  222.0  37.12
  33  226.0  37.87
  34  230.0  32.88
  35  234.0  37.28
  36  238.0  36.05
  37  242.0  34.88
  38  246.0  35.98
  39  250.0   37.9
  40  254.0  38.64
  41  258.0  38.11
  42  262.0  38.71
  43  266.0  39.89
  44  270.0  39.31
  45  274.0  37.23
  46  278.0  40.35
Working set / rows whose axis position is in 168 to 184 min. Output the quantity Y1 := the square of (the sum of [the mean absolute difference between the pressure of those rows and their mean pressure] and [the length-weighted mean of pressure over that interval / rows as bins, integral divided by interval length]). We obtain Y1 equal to 1447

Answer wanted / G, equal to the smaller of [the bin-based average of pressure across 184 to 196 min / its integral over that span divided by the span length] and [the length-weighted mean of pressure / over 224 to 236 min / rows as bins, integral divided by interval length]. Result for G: 36.0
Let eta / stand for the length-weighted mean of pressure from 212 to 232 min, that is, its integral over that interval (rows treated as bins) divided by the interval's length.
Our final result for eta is 35.3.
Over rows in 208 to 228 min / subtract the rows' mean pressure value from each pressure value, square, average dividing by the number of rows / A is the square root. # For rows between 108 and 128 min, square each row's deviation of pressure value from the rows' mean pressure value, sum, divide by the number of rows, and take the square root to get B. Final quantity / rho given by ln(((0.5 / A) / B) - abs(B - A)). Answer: -4.35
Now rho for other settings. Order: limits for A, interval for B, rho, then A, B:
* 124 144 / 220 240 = -2.72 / 1.86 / 1.78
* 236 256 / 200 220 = -3.32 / 1.38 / 1.57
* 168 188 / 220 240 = -2.94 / 1.66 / 1.78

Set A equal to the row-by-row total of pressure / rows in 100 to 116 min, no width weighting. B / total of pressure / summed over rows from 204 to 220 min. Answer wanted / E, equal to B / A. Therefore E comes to 0.934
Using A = 152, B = 141.7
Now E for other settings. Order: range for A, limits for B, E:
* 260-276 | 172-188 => 0.914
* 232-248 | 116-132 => 1.057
